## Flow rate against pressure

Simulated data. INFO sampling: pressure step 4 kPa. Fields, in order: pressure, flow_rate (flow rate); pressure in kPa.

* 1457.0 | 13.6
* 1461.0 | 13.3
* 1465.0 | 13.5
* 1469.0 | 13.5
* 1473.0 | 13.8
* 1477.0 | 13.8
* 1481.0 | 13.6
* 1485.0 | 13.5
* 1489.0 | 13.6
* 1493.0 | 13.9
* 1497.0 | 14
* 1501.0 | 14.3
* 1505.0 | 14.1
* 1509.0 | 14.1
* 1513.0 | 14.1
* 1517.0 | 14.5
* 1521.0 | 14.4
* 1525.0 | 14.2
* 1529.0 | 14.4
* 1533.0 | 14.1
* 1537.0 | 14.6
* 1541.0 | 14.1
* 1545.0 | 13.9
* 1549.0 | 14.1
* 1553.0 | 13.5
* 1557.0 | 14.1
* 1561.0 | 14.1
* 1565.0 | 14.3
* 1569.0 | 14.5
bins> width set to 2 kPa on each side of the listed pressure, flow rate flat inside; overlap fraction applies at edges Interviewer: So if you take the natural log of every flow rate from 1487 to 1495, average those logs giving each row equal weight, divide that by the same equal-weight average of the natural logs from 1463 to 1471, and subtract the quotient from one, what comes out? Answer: -0.007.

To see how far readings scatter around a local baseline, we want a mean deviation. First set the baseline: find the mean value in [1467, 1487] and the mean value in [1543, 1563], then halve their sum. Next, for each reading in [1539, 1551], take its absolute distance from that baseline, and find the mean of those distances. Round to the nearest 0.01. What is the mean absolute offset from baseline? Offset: 0.24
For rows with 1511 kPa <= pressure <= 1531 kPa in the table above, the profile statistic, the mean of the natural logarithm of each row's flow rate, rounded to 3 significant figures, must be 2.66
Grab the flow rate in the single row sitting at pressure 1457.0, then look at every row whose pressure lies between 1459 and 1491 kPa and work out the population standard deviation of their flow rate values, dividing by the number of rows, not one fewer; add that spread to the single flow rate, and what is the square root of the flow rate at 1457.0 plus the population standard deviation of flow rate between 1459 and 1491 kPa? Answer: 3.71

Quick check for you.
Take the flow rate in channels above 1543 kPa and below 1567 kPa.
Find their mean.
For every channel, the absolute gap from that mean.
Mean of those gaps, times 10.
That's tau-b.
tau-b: 2.00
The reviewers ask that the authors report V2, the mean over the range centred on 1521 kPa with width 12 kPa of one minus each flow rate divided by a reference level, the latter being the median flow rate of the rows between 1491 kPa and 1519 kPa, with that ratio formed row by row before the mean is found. -0.02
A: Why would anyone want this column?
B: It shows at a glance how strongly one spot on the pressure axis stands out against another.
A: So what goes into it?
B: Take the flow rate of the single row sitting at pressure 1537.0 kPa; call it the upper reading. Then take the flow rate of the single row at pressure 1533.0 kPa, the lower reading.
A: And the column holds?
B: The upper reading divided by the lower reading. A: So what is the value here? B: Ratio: 1.04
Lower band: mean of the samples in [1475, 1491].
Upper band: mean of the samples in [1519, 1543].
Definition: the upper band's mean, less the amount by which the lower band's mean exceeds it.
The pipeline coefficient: 15.0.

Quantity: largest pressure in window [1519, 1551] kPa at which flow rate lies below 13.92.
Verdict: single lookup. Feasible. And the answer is 1545.0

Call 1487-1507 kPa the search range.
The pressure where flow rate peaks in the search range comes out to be 1501.0 kPa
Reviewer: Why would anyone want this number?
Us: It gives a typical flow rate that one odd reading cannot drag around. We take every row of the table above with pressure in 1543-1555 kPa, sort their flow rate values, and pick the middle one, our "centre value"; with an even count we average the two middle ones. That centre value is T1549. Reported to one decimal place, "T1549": 13.9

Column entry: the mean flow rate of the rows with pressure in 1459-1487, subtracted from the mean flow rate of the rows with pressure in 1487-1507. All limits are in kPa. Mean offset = 0.41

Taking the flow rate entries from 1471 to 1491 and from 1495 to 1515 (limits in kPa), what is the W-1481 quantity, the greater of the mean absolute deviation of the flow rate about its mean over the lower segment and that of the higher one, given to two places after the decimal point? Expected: 0.11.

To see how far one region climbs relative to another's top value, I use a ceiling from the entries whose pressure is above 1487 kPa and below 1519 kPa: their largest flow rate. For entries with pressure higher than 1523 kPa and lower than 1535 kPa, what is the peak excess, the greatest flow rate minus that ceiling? -0.10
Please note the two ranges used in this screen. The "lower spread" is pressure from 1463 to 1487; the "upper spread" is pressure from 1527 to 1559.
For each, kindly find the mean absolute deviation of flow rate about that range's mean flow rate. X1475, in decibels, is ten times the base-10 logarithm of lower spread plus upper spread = -4.92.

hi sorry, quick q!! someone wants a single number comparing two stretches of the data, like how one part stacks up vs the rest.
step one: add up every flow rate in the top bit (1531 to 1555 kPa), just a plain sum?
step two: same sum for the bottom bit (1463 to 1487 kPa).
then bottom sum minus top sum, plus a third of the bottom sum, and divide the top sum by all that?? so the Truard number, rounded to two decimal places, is 3.42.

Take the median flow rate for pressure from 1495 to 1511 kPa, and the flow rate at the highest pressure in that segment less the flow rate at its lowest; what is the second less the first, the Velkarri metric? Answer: -14.0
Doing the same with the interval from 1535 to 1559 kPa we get -14.6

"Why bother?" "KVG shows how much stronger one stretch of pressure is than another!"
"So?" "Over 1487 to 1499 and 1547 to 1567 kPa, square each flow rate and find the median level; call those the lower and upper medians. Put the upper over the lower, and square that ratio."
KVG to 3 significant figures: 1.06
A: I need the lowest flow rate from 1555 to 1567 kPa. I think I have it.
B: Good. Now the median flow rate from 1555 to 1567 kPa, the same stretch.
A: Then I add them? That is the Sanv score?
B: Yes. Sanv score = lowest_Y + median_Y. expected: 28.2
